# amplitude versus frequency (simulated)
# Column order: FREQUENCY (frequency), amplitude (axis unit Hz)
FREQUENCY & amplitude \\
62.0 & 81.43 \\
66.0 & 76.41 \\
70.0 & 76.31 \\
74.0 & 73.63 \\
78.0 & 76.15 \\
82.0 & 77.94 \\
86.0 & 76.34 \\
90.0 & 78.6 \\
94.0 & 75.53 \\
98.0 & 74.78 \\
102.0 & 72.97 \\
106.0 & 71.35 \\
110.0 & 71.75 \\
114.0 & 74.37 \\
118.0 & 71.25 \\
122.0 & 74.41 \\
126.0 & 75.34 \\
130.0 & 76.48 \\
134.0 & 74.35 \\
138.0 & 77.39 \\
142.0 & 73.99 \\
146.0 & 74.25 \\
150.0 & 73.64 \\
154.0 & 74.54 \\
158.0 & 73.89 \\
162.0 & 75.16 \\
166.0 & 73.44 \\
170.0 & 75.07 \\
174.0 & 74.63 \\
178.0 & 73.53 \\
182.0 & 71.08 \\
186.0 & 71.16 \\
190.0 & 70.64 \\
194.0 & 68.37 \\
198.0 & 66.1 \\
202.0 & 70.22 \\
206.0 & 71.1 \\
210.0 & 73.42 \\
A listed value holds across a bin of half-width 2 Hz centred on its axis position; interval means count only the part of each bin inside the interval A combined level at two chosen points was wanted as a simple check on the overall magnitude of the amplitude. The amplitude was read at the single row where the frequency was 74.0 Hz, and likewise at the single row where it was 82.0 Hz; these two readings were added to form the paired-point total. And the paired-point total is 152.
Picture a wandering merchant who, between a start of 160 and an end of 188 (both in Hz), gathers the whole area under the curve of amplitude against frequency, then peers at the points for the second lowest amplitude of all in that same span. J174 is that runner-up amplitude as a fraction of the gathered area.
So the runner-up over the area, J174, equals 0.0346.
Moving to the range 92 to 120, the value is 0.0348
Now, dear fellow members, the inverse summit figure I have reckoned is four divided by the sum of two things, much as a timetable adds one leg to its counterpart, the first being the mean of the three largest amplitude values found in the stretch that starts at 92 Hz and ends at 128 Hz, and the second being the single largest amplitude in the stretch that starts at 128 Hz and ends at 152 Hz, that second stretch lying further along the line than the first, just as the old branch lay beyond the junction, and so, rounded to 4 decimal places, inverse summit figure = 0.0262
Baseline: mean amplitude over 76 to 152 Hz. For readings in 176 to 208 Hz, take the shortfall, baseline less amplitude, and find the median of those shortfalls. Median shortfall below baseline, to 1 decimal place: 3.9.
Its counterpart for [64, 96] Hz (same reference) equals -1.5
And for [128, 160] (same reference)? 0.5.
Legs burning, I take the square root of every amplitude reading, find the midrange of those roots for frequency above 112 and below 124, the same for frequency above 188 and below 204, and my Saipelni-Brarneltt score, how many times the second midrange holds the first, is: 0.97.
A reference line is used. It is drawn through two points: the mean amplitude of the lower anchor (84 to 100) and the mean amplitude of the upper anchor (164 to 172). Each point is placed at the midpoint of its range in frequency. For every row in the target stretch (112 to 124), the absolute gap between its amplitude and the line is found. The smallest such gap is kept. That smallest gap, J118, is 1.1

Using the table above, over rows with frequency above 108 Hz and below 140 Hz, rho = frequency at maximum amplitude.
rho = 138.0 Hz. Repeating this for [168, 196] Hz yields 170.0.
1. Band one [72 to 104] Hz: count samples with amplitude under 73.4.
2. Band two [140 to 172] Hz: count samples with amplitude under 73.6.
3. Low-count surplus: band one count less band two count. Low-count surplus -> 0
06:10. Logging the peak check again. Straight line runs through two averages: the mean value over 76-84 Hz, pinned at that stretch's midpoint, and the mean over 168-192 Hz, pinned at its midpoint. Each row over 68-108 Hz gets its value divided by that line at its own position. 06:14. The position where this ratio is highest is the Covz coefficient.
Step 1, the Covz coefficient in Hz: 90.0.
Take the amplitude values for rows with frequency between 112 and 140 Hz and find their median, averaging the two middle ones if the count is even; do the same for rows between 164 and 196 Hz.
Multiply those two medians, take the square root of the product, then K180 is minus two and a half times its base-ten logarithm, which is -4.66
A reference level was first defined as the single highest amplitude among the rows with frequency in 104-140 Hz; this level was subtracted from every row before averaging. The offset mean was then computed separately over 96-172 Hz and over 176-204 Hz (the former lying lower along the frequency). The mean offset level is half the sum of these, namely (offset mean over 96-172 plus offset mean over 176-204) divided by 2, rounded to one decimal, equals -5.2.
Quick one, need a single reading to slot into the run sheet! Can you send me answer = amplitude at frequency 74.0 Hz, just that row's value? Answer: 73.63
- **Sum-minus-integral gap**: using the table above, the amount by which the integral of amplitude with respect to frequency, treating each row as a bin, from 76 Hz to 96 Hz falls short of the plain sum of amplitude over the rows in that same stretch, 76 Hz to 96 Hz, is -1154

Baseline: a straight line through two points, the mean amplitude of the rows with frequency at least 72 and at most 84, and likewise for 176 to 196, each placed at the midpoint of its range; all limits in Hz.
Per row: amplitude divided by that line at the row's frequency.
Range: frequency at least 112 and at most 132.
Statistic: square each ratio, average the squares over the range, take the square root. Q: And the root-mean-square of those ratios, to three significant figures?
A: 1.01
